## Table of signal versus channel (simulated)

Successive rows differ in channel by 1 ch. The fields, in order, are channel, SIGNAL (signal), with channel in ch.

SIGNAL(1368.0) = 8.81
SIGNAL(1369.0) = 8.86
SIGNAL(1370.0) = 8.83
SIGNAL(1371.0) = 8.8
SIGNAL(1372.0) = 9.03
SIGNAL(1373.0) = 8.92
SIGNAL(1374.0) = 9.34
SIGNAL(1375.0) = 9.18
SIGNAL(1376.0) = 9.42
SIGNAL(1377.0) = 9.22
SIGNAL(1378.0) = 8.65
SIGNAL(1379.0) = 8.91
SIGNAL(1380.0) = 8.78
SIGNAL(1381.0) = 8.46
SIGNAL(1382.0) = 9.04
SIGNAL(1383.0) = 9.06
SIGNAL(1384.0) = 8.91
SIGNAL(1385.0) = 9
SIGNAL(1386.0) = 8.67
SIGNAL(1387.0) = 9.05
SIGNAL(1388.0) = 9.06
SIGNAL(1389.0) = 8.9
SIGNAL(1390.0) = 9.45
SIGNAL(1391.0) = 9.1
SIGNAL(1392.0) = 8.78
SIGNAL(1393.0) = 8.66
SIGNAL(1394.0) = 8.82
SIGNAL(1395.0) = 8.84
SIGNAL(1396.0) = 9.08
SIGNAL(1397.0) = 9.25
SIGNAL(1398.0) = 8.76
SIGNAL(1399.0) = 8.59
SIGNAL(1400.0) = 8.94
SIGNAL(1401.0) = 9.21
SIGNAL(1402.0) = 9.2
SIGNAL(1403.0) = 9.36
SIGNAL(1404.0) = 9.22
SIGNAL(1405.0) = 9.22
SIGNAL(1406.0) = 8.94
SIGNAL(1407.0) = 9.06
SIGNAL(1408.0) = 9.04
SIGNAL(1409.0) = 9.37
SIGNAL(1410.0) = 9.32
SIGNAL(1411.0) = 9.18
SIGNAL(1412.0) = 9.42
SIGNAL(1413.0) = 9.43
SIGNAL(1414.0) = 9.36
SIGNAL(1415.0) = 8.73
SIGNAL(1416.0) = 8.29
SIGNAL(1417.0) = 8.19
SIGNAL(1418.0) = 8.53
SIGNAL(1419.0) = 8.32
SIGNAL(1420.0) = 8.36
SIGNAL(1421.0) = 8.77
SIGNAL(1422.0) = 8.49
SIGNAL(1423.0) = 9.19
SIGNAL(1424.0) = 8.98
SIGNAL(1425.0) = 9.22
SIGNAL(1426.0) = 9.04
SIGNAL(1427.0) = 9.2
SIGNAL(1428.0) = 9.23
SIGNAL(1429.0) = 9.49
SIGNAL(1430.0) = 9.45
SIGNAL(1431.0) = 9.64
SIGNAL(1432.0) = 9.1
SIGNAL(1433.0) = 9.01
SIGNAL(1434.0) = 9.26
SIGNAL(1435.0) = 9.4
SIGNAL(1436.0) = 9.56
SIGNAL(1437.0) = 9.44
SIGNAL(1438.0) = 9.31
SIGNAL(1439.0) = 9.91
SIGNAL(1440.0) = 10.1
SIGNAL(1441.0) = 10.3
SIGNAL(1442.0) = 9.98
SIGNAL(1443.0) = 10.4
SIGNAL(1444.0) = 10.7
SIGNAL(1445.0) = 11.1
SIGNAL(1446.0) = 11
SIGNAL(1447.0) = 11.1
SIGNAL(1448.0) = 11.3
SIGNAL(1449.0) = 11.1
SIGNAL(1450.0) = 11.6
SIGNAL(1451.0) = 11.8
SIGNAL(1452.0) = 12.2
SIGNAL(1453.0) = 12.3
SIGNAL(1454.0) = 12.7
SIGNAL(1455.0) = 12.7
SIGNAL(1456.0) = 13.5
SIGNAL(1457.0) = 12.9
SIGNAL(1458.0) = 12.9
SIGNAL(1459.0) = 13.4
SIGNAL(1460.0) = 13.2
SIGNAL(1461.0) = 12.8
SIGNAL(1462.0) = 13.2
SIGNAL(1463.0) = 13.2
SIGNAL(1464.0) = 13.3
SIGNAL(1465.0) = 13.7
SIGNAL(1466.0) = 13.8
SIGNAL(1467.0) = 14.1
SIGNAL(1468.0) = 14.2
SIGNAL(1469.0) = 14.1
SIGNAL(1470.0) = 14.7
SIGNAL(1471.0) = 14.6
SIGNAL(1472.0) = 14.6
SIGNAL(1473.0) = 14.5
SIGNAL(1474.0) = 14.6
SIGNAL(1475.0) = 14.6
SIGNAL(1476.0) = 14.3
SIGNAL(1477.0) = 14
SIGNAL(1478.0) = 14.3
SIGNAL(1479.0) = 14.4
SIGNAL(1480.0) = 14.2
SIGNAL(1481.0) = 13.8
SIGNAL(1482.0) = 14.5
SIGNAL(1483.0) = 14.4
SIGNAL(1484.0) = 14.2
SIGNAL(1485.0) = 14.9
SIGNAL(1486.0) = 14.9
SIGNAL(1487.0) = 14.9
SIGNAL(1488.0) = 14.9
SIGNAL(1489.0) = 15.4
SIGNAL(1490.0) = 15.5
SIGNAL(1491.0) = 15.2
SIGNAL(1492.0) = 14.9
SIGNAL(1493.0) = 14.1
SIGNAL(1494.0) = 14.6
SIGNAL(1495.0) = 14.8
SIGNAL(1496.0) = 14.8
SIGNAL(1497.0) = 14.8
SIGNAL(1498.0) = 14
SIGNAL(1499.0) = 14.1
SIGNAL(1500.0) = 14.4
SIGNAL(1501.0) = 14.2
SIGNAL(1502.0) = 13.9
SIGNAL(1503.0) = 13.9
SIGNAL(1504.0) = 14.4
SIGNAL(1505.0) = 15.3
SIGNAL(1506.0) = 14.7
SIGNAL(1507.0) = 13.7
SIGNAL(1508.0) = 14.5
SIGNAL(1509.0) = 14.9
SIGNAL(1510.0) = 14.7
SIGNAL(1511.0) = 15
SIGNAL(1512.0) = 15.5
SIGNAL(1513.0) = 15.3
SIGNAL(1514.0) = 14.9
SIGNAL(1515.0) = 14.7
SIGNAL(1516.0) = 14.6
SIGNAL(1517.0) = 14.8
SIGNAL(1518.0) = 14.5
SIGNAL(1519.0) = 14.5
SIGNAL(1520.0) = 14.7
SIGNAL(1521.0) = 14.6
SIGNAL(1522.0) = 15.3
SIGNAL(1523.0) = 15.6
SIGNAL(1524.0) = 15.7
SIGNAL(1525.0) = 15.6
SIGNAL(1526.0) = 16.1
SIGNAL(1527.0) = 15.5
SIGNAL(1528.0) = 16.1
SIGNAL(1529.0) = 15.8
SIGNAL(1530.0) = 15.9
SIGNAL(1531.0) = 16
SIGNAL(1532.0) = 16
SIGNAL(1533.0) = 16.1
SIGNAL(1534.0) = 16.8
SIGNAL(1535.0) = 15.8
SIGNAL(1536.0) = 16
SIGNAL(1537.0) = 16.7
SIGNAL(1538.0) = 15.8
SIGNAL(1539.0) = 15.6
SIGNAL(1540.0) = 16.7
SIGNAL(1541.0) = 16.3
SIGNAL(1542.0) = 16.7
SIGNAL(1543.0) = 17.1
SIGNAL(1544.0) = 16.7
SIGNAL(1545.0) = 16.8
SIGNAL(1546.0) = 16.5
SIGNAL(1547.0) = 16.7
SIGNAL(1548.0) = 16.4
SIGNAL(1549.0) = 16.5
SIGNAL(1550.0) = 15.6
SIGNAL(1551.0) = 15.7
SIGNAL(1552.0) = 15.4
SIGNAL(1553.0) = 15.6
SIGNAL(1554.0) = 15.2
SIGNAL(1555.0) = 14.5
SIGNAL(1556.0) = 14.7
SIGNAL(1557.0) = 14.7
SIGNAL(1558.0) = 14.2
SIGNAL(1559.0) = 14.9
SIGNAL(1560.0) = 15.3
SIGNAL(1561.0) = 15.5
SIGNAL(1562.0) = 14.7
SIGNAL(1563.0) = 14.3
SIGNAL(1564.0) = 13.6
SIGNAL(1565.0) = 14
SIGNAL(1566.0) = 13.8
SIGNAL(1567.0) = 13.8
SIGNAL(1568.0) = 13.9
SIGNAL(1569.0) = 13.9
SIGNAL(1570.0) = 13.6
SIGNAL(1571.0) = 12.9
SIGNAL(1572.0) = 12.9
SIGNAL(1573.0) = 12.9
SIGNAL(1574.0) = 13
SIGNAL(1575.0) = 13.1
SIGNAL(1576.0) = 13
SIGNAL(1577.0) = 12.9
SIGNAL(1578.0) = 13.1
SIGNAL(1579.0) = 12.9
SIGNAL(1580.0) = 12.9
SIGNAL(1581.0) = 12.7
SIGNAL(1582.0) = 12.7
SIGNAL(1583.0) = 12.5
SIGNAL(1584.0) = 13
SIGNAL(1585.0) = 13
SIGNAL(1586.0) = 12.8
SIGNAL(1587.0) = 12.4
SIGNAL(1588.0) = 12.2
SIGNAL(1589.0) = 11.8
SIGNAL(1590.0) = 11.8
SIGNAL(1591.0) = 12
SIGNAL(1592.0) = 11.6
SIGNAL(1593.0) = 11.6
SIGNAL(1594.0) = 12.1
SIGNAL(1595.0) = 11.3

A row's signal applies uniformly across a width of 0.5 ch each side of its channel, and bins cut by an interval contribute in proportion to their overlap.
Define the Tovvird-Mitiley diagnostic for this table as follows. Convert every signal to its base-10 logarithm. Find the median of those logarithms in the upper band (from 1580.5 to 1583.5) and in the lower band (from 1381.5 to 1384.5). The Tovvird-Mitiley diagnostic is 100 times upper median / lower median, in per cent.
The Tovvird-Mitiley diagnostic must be 115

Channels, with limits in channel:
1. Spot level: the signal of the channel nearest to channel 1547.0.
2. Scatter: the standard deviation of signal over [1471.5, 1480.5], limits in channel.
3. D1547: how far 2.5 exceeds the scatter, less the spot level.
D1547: -14.4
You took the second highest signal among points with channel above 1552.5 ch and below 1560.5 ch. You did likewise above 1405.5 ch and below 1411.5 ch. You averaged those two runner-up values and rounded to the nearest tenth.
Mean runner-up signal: 12.3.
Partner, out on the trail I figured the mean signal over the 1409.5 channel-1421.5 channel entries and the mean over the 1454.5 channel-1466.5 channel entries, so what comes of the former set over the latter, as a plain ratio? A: 0.67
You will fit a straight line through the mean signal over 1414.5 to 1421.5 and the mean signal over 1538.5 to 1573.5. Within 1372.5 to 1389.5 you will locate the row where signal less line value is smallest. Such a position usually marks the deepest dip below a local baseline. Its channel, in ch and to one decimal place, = 1386.0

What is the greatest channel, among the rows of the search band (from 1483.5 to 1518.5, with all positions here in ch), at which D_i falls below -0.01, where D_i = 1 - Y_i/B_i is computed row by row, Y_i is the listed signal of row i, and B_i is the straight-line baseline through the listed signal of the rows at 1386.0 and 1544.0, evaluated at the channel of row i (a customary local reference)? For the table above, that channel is 1513.0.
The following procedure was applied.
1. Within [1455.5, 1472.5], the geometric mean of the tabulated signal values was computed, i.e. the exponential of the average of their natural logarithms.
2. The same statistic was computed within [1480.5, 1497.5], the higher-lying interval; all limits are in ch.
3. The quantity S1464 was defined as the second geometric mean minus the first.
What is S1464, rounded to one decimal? 1.1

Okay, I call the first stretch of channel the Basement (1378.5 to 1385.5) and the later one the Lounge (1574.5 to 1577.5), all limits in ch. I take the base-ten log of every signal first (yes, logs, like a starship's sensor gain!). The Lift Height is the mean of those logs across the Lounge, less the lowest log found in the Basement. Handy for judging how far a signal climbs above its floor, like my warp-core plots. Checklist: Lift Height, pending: 0.187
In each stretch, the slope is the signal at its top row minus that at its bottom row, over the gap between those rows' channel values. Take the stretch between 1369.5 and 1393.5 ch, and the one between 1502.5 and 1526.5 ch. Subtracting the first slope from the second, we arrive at 0.10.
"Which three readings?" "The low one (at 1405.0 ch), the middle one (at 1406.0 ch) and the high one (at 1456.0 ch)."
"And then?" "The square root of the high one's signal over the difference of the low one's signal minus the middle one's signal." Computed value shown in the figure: 6.9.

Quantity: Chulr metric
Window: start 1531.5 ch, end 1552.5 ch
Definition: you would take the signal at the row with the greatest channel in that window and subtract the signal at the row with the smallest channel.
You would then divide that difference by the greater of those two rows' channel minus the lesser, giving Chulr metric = -0.030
